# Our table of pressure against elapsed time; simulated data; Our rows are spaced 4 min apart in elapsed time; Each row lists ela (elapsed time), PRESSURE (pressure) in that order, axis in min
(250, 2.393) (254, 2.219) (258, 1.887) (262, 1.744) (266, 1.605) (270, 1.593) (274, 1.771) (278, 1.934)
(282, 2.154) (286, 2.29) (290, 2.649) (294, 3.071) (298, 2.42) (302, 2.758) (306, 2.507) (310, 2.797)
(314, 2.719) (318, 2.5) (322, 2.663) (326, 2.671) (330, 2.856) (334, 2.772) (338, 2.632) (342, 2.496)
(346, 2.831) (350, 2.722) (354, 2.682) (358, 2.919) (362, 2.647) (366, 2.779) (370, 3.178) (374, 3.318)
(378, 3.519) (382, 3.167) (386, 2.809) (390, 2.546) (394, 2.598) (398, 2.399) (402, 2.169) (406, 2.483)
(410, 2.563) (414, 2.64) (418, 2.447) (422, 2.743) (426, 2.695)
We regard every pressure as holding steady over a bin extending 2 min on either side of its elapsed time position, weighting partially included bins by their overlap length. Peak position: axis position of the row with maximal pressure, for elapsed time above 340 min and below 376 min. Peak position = 374 min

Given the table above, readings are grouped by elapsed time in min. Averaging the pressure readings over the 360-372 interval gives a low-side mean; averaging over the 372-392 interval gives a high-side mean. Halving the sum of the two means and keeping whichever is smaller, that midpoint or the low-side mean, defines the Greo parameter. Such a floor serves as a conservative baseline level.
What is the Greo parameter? 2.87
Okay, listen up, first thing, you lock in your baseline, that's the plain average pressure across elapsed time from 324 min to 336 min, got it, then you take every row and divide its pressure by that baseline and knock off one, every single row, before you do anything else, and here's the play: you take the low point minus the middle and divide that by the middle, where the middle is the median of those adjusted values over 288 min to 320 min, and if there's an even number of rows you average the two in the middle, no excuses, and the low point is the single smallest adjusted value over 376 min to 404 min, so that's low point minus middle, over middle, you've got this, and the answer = 6.3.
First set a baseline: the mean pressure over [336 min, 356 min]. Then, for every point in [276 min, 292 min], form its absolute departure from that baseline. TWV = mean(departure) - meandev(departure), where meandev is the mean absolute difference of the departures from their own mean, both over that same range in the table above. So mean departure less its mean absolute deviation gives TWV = 0.20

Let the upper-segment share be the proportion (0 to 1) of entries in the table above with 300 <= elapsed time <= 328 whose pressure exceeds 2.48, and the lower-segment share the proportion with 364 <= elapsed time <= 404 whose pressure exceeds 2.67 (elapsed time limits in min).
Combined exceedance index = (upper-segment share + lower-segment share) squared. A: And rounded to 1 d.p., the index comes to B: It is 2.6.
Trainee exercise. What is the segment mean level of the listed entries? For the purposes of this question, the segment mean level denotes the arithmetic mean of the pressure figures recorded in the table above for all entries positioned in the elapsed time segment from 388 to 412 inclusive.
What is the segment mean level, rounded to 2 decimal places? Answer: 2.46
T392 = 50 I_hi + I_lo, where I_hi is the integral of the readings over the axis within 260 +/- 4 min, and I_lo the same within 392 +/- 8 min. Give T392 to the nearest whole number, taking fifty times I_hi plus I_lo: 768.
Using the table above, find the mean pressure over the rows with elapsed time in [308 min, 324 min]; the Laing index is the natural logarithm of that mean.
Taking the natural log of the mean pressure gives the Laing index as 0.98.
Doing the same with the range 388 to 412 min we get 0.90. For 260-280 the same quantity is 0.55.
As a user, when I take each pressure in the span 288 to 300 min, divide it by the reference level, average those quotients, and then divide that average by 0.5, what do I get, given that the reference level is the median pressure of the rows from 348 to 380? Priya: 1.90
